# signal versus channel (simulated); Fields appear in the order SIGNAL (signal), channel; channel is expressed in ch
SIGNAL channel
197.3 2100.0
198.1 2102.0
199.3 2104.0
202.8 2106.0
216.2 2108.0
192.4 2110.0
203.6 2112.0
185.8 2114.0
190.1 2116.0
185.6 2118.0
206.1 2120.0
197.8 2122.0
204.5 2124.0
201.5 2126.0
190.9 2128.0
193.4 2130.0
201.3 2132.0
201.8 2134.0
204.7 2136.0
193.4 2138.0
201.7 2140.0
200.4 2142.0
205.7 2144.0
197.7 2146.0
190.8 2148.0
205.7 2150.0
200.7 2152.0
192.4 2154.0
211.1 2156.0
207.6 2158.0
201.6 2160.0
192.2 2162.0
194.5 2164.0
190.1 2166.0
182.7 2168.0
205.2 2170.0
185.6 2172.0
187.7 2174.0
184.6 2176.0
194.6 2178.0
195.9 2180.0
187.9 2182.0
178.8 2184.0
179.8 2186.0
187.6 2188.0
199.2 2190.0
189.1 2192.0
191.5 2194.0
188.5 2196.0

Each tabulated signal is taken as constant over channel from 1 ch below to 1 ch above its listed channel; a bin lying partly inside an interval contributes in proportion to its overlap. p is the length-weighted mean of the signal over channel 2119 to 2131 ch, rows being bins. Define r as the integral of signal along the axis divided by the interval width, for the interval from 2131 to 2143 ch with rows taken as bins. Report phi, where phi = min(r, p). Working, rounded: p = 199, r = 201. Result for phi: 199.0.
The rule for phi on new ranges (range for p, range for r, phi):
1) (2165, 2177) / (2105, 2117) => 189.3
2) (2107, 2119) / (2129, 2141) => 195.6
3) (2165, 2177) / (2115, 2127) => 189.3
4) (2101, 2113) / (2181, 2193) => 187.1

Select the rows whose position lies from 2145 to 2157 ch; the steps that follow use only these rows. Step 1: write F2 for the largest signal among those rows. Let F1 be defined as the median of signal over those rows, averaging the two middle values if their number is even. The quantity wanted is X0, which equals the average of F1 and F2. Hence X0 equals 205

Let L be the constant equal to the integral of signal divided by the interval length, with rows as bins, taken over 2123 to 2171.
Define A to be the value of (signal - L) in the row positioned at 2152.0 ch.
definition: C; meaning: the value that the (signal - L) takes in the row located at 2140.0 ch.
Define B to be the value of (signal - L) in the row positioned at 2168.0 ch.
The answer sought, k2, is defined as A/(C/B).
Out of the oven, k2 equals -11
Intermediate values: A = 2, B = -16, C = 3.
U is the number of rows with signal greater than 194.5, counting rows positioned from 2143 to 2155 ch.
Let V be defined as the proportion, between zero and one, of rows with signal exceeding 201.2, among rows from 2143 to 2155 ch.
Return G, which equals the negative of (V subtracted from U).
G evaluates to -3.7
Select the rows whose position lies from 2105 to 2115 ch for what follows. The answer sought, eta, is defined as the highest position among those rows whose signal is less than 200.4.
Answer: 2114.0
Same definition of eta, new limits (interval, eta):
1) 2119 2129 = 2128.0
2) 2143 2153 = 2148.0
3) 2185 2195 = 2194.0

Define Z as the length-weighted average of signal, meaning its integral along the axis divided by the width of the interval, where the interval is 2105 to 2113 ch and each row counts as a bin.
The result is 204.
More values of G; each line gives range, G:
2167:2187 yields -2.9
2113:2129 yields -3.6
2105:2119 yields -2.6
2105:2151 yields -14.5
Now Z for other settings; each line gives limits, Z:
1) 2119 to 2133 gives 199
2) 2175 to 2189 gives 187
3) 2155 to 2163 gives 203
